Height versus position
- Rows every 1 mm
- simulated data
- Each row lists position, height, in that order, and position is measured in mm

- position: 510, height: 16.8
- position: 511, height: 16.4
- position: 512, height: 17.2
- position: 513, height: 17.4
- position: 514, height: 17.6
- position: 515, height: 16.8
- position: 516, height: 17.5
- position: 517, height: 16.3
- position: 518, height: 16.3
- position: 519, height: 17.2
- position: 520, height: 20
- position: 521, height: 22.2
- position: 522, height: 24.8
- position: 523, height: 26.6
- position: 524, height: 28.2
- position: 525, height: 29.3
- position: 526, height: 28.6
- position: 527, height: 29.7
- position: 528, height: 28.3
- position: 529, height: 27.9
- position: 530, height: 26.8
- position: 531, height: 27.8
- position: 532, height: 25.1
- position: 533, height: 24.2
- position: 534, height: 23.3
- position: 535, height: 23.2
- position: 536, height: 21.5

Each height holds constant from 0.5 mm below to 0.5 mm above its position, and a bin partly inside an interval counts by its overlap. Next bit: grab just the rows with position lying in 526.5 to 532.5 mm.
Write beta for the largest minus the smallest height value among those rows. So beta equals 4.6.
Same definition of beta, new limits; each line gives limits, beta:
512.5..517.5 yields 1.3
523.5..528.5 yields 1.5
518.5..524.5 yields 11.0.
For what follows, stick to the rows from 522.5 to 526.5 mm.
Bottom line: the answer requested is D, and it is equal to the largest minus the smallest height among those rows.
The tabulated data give 2.7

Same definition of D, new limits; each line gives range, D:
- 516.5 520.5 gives 3.7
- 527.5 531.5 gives 1.5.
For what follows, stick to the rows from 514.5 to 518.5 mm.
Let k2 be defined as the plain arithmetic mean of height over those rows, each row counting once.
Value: 17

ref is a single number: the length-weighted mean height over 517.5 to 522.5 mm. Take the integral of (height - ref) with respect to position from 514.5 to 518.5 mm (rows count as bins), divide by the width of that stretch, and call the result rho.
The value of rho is -3.4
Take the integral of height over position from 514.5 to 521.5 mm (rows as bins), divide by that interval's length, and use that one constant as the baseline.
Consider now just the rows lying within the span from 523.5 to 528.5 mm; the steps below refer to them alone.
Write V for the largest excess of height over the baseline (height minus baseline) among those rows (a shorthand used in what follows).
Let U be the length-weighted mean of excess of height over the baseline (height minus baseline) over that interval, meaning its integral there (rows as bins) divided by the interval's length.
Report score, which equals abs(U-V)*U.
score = 9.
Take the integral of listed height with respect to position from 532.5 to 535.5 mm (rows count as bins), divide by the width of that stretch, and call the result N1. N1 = 24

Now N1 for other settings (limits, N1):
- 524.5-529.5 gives 29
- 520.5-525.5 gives 26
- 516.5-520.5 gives 17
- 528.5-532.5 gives 27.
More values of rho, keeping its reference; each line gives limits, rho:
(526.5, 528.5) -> 8.9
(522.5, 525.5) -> 7.9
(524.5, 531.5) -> 8.2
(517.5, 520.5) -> -2.3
